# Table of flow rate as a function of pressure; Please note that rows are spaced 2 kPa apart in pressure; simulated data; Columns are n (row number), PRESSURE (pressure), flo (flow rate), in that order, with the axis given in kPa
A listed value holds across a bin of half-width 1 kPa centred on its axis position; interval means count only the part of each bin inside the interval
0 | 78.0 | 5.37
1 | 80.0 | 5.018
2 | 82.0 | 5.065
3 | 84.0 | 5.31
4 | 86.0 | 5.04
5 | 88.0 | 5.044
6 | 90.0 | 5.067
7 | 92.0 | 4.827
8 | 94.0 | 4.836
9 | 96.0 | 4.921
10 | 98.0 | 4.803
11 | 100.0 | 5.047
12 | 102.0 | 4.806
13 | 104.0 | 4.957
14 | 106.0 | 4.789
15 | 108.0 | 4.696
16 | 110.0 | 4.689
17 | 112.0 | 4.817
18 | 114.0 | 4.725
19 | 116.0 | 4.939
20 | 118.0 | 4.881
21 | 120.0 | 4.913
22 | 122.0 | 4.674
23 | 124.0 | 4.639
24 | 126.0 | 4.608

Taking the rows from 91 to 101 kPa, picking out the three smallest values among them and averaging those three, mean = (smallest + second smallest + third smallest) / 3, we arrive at 4.82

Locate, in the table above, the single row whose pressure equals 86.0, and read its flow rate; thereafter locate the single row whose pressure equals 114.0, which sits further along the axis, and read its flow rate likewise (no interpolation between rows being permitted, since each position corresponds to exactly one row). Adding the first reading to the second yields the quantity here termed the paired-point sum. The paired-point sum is 9.8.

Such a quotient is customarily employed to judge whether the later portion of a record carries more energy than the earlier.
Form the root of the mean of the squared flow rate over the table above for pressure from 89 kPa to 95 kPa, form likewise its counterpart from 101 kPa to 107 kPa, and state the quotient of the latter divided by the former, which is 0.988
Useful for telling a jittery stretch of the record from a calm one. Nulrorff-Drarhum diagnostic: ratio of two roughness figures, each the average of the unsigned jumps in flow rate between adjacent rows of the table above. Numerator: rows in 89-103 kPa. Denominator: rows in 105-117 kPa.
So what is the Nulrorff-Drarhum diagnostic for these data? 1.46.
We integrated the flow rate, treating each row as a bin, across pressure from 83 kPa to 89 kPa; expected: 30.8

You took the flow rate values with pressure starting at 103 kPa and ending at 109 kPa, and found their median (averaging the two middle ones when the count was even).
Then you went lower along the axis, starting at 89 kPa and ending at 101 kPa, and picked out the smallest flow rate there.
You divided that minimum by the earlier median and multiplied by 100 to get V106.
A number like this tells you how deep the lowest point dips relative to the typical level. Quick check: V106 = 100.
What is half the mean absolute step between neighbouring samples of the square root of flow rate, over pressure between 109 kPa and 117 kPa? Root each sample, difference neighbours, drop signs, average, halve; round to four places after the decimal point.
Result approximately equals 0.0165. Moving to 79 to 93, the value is 0.0153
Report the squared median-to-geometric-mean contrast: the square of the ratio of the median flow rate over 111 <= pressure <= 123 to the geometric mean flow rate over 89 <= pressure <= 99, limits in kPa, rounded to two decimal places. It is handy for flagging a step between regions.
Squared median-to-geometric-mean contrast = 0.98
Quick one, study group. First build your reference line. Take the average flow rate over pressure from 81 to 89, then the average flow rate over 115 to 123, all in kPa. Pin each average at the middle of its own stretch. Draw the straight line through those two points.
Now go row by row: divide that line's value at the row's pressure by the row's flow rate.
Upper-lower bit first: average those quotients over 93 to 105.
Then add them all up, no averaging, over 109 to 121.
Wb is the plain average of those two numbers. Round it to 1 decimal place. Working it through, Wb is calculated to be 3.5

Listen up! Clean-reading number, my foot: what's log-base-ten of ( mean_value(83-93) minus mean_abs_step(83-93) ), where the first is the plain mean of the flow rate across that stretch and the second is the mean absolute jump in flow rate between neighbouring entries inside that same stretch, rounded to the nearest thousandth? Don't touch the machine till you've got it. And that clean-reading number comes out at 0.692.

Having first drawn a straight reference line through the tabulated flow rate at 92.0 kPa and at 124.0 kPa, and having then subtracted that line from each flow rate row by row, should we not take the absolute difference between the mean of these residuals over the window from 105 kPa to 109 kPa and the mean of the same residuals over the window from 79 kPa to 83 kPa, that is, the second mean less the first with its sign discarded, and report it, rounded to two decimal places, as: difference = 0.15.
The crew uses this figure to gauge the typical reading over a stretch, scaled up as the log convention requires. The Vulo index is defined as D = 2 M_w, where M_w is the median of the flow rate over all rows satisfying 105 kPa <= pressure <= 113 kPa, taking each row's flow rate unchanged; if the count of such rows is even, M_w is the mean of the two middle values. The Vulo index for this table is 9.5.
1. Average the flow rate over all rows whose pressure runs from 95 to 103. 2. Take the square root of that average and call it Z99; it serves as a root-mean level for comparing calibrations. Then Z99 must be 2.21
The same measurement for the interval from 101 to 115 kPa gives 2.19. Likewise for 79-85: 2.27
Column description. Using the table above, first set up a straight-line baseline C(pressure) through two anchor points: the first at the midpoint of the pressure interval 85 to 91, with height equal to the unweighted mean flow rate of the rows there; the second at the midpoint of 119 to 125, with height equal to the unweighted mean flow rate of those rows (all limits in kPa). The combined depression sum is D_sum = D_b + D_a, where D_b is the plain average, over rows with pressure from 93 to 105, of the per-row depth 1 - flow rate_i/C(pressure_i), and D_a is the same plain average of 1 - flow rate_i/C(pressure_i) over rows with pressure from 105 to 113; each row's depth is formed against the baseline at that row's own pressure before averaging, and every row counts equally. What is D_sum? 0.034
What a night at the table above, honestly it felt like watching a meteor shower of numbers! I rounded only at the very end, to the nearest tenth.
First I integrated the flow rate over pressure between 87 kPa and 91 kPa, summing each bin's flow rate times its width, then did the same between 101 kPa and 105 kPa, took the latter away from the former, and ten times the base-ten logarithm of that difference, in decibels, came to -1.6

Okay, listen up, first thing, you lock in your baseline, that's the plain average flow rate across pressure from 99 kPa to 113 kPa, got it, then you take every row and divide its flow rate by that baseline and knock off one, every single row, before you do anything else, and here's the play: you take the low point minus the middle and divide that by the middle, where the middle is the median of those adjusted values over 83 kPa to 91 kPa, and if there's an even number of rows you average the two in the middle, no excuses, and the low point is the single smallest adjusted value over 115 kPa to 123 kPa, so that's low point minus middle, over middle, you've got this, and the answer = -1.68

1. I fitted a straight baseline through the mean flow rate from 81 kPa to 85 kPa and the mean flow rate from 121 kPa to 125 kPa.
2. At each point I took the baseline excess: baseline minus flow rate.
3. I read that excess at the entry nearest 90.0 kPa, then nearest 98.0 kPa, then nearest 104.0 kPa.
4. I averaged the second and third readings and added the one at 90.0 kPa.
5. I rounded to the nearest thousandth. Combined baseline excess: 0.096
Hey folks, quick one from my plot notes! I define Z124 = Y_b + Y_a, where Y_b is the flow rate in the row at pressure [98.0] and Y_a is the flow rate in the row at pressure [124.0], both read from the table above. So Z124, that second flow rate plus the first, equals 9.4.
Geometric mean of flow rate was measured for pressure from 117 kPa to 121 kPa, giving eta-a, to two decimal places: 4.90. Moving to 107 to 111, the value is 4.69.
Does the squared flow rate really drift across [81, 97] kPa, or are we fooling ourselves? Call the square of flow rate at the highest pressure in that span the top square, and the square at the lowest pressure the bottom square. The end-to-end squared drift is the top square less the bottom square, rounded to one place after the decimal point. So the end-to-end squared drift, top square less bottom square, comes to -1.4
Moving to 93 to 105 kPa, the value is 1.2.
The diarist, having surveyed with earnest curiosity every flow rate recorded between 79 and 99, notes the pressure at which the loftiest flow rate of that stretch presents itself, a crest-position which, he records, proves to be 84.0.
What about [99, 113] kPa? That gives 100.0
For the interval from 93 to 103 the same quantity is 100.0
